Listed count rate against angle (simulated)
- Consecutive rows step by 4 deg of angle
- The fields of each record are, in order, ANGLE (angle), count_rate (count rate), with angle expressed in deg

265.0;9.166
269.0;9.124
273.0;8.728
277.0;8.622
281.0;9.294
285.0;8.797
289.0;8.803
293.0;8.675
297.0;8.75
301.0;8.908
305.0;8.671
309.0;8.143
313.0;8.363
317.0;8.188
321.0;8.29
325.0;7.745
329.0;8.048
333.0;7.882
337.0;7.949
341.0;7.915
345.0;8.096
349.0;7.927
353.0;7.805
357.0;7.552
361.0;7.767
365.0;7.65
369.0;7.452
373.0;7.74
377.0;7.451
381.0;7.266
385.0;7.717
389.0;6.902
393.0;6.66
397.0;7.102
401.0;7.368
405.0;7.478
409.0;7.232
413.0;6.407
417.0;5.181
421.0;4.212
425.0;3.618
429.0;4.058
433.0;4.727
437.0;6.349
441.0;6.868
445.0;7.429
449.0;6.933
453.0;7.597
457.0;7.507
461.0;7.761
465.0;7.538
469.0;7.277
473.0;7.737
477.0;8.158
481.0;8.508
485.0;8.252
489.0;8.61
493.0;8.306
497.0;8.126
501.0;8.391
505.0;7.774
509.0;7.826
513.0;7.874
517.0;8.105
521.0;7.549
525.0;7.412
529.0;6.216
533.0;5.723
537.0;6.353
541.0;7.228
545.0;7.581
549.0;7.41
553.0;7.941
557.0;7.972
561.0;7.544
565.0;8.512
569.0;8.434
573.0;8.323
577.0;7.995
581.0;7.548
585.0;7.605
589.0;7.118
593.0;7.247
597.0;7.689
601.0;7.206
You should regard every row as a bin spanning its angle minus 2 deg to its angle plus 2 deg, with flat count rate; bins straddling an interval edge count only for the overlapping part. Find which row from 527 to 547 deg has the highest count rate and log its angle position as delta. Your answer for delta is 545.0 deg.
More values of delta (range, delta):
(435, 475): 461.0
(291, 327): 301.0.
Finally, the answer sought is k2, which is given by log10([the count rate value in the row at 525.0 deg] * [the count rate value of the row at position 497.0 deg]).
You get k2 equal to 1.78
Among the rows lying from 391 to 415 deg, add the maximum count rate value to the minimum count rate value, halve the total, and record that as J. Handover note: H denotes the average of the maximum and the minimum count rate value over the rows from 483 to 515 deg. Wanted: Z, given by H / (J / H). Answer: 9.7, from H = 8.2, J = 6.9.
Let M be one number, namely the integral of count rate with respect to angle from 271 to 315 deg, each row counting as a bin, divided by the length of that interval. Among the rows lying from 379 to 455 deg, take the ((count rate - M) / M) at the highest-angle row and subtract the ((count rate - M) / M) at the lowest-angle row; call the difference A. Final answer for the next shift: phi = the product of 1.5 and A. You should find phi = 0.06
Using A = 0.04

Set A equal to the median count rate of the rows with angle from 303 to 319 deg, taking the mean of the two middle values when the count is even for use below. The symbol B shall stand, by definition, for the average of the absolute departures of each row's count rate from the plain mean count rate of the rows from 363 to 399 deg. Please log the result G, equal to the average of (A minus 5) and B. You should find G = 1.8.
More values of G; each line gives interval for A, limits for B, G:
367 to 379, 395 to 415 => 1.4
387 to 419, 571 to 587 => 1.1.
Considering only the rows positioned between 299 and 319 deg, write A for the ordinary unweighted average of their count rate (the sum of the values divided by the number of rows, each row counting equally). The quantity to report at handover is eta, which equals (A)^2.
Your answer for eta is 71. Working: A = 8.5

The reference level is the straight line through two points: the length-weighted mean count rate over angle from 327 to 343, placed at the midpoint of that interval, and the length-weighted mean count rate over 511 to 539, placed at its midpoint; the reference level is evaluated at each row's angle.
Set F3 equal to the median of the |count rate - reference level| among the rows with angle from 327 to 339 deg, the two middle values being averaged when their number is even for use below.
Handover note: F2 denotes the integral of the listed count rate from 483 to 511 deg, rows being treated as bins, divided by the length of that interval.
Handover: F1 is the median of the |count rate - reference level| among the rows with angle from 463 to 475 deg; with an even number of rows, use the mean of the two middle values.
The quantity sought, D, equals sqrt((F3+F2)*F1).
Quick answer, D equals 1.3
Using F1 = 0.2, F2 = 8.2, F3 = 0.07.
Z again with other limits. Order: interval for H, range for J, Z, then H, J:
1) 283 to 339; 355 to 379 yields 9.1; 8.3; 7.6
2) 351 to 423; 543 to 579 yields 4.5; 6.0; 8.0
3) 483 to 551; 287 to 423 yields 7.8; 7.2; 6.6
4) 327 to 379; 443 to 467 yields 8.2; 7.8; 7.3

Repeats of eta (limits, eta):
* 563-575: 71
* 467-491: 65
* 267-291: 79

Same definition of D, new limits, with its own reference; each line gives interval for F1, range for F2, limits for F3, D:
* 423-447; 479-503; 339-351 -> 4.0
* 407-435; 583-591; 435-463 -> 4.6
